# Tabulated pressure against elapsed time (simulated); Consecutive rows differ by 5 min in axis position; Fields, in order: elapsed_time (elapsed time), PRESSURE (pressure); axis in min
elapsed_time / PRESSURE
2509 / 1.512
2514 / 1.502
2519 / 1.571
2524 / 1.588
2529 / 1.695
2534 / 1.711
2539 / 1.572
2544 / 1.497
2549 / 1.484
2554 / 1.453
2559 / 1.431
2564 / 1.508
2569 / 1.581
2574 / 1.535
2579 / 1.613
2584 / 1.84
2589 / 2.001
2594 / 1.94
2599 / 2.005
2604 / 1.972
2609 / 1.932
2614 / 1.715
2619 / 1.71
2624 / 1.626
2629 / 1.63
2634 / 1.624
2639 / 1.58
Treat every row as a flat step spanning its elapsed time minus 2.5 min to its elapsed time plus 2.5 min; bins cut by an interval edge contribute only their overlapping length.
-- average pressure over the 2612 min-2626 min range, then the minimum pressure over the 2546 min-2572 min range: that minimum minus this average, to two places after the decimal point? -0.25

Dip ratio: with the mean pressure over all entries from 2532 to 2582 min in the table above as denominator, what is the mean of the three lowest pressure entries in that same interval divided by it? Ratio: 0.946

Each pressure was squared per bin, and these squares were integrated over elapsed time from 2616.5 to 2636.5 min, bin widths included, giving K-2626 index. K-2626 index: 54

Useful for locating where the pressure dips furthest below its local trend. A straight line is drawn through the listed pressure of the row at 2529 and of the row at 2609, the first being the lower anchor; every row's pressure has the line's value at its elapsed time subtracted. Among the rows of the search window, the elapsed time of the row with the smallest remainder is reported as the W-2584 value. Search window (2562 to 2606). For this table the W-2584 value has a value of 2574 min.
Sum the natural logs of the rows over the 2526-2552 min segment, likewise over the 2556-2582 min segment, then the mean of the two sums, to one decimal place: 2.2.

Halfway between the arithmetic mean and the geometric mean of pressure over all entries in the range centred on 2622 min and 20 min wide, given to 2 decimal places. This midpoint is 1.67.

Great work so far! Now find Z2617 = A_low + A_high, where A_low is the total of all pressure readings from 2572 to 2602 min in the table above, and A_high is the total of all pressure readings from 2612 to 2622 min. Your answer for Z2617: 14.4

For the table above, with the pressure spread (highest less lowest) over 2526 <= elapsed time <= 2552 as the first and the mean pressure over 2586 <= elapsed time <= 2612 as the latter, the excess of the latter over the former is 1.74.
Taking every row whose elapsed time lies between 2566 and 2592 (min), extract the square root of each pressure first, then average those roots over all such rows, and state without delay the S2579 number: 1.31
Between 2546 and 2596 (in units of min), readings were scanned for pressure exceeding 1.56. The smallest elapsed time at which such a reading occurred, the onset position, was 2569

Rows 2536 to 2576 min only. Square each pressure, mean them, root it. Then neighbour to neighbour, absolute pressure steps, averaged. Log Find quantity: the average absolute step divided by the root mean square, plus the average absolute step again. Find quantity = 0.080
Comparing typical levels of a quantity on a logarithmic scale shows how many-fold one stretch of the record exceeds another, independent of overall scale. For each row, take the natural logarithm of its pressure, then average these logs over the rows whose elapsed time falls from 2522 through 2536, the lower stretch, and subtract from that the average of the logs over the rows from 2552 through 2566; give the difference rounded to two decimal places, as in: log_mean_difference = 0.13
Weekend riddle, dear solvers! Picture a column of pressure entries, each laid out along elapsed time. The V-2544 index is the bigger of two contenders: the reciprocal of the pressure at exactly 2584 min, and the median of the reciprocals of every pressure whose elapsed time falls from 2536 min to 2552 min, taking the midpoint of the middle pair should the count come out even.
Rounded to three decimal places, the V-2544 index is 0.668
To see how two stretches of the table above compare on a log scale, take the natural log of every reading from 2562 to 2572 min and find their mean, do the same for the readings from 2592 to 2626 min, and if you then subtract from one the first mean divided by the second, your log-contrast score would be 0.29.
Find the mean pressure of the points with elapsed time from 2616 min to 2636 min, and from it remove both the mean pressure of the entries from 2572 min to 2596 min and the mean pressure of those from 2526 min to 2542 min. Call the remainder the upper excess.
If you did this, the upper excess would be -1.8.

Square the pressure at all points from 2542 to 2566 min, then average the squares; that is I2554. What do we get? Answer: 2.2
